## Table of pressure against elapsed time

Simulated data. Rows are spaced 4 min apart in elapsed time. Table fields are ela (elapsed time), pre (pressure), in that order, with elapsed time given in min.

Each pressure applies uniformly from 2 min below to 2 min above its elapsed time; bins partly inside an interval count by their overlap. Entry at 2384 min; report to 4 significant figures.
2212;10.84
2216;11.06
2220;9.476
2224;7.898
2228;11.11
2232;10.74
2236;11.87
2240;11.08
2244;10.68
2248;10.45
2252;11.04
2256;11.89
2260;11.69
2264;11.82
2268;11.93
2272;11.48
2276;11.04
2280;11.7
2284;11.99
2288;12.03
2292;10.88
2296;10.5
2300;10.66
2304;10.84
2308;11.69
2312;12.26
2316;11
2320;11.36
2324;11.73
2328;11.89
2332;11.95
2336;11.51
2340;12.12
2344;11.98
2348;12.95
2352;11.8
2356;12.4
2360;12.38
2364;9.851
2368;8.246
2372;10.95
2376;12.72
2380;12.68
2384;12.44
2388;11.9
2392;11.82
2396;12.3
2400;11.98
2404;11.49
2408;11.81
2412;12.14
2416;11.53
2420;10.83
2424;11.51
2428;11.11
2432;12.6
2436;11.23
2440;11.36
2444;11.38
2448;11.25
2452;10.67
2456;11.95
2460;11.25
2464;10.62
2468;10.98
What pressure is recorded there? 12.44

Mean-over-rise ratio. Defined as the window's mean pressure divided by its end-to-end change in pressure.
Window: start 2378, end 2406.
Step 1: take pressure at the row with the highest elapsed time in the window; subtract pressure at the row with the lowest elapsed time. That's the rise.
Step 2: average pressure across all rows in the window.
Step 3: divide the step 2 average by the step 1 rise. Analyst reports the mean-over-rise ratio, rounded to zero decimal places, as -10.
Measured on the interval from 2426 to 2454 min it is -26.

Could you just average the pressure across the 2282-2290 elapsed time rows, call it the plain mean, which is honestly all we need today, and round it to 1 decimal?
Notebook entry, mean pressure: 12.0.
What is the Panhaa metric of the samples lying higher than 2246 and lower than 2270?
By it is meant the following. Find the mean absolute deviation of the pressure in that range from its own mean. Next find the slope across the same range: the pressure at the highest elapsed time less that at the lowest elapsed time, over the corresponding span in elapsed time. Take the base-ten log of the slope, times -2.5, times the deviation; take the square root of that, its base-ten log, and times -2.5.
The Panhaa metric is -0.17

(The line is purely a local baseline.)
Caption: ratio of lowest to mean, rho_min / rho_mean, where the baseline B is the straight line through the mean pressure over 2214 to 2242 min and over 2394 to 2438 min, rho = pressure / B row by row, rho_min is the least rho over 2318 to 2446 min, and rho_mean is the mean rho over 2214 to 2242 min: 0.725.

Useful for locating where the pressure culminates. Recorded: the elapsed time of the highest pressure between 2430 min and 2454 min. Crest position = 2432 min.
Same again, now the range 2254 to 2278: 2268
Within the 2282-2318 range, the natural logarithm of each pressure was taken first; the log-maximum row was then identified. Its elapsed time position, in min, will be 2312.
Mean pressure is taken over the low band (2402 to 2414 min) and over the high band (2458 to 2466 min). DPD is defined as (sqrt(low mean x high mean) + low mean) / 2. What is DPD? 11.6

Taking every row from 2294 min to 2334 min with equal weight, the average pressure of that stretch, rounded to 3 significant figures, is 11.4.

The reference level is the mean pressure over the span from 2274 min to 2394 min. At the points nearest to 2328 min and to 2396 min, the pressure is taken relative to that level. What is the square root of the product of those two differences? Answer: 0.48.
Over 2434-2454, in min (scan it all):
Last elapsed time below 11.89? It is 2452 min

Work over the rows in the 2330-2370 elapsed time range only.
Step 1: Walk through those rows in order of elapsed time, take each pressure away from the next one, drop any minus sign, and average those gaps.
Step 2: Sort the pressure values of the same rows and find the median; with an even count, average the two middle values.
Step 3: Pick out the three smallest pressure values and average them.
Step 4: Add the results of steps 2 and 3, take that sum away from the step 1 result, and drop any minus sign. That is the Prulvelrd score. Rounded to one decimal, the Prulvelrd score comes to 20.9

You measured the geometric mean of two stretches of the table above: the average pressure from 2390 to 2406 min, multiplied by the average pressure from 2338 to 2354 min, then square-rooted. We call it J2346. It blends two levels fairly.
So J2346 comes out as 12.1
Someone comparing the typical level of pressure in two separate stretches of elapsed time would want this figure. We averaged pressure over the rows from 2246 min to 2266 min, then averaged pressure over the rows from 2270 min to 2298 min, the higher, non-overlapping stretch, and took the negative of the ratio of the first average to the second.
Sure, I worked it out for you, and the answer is -1.00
